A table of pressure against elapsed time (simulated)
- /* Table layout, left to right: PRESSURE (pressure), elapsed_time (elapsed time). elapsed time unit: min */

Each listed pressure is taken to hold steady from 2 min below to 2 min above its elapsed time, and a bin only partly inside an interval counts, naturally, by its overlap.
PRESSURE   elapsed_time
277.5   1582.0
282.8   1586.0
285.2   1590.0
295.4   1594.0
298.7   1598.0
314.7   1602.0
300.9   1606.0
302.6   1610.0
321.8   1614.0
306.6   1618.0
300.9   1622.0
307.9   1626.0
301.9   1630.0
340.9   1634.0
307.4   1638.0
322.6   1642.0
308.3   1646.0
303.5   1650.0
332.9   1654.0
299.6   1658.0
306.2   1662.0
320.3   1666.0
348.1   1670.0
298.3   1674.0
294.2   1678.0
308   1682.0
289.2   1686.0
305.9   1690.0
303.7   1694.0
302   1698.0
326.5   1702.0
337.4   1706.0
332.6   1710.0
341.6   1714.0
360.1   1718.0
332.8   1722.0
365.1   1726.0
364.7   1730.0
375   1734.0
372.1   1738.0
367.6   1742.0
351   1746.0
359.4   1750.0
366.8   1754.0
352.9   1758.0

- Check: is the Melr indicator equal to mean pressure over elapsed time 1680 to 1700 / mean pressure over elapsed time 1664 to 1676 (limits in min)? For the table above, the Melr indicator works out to 0.94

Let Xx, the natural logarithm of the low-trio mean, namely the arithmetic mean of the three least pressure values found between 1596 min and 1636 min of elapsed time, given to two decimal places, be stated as 5.70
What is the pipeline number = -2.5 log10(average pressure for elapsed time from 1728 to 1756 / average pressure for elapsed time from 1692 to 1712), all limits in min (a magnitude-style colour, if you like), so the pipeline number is -0.14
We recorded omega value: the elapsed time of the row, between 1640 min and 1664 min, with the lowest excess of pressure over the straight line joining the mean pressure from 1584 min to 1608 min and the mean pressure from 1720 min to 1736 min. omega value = 1658.0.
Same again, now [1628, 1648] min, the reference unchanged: 1646.0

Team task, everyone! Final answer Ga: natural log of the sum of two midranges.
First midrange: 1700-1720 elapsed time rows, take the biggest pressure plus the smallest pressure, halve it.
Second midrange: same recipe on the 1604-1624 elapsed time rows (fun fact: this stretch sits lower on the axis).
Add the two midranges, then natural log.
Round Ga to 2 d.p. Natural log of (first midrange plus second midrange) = 6.48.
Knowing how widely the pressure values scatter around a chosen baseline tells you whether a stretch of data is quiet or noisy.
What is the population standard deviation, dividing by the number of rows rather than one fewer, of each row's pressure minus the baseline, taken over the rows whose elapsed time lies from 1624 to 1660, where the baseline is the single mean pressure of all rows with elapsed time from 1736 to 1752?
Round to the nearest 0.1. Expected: 13.9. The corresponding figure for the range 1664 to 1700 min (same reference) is 16.5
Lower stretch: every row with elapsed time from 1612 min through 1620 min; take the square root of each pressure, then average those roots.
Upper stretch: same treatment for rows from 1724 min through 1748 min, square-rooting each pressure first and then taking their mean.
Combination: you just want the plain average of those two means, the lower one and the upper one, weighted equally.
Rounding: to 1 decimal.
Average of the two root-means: 18.4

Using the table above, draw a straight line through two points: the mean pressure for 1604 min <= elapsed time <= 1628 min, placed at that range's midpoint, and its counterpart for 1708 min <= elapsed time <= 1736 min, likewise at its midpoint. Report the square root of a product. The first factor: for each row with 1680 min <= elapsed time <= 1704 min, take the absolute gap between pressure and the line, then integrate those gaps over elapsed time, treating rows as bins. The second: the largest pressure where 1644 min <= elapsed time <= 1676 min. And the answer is 534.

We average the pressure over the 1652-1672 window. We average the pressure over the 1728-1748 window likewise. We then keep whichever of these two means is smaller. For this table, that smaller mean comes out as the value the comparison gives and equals 321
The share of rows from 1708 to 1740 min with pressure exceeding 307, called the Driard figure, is 1.0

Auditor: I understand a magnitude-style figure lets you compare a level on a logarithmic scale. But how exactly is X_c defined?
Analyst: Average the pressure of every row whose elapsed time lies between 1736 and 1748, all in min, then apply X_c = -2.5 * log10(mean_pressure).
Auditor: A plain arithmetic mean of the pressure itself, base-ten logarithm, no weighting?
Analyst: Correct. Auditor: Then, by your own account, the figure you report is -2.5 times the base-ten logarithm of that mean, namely -6.401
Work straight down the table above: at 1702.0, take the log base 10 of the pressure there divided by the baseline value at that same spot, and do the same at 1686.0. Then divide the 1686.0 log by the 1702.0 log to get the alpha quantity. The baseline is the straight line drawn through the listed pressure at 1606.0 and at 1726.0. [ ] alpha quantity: 2.3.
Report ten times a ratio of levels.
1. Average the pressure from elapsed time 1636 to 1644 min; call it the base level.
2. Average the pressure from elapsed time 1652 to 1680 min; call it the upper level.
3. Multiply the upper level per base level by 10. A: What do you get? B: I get 10.0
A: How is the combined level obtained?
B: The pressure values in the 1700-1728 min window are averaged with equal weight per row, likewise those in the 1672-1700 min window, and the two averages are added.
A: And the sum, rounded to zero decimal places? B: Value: 642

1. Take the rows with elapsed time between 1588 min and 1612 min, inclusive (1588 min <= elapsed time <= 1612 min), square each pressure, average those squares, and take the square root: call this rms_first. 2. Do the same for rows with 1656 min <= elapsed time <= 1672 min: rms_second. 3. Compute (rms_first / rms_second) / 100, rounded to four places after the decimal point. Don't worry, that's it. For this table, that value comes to 0.0094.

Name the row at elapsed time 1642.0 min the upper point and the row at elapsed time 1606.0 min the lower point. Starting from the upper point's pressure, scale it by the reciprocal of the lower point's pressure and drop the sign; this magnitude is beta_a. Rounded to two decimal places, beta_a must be 1.07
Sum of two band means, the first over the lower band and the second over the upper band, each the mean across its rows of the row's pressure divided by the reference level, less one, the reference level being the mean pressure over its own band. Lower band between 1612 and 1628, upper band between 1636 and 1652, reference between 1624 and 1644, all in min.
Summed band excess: -0.040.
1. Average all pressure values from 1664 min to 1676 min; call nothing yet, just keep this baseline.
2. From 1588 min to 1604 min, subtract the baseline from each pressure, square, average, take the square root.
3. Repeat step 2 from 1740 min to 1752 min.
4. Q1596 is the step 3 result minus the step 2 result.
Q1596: 12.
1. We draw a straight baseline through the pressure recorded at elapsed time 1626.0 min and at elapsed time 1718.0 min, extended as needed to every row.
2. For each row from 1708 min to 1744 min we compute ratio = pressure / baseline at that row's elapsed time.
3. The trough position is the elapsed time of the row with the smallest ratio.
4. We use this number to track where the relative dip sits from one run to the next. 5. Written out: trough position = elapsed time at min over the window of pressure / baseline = 1722.0 min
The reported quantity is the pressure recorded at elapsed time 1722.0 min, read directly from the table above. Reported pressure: 332.8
